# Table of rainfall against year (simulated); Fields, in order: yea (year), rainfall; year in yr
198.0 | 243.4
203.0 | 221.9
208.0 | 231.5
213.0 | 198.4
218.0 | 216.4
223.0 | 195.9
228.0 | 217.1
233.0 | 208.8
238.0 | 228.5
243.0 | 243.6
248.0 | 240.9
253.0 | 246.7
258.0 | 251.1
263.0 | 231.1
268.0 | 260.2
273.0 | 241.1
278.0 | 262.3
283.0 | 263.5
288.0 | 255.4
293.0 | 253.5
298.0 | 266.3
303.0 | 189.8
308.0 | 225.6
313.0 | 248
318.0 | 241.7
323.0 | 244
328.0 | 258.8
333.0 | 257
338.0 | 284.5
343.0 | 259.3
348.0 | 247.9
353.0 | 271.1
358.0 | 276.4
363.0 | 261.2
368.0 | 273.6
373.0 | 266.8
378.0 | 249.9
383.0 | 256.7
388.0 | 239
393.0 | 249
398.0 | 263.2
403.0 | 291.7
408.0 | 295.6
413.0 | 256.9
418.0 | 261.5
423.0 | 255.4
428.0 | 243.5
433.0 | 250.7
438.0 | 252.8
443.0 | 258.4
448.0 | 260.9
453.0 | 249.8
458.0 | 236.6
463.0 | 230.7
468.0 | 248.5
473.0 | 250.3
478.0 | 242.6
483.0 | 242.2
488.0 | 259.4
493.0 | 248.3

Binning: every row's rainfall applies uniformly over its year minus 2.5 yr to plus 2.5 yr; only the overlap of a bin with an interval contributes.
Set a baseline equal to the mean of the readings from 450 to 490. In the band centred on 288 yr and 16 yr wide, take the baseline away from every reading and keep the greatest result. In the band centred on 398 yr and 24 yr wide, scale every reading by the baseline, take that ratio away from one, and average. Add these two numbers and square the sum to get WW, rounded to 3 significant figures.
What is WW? 338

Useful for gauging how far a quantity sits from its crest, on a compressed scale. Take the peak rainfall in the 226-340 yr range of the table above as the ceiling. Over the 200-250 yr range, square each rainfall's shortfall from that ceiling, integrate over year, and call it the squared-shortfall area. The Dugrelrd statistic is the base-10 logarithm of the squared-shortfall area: 5.34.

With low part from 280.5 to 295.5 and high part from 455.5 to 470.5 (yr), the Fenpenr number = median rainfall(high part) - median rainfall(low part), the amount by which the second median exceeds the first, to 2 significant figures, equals -19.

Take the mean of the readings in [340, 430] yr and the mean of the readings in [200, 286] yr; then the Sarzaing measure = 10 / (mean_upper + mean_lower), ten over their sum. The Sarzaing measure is 0.0202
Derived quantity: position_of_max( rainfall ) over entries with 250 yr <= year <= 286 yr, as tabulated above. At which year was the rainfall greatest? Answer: 283.0 yr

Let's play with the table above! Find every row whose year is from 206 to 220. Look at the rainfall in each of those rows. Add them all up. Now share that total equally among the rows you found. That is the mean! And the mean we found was 215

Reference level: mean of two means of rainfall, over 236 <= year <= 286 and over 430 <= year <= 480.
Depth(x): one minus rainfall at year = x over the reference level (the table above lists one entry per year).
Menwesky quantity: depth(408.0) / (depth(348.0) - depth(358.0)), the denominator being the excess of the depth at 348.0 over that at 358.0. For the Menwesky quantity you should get -1.7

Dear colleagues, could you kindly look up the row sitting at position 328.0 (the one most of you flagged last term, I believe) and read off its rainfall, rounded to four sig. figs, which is 258.8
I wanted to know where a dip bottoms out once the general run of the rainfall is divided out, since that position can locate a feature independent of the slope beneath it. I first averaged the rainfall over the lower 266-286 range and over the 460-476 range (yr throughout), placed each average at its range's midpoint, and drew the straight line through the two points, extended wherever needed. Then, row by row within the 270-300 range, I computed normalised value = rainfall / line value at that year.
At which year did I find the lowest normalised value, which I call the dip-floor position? 273.0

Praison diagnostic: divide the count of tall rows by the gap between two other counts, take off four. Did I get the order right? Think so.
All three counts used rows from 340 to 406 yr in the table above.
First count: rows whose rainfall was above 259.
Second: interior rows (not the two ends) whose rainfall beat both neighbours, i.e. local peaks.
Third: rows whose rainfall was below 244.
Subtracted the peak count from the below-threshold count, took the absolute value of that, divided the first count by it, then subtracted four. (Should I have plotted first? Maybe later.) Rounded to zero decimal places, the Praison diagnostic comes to 0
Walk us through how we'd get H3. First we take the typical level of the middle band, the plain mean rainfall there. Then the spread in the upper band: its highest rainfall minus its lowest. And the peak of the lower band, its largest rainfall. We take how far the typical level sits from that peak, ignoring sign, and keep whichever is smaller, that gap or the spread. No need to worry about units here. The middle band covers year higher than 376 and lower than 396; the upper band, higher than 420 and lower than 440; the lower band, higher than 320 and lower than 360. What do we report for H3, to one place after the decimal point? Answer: 11.9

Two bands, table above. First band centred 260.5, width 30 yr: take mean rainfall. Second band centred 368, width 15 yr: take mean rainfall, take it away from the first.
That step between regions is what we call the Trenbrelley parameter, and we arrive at -22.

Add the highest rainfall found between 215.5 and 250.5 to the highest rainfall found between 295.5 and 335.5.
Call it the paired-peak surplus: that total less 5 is 505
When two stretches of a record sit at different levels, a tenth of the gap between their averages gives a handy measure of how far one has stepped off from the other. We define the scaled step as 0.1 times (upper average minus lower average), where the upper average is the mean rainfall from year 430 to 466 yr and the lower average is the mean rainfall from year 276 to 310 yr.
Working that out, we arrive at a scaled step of 0.3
